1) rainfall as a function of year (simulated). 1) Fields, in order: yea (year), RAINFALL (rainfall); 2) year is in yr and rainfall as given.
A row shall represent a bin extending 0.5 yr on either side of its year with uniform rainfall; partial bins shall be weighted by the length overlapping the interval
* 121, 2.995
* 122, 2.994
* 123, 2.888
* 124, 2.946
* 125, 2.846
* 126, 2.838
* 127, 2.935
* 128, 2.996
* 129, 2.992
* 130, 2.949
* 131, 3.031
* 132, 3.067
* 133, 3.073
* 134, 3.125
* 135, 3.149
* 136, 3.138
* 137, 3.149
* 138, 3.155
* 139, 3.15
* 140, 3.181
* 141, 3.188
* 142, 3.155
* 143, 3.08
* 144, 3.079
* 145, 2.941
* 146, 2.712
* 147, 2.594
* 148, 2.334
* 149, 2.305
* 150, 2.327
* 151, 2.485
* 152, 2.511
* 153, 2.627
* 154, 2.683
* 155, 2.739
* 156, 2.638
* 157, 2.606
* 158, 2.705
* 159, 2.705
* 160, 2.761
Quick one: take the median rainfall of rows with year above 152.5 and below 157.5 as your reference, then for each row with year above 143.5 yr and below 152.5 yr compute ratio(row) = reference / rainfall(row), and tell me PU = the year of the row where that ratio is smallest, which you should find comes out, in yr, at 144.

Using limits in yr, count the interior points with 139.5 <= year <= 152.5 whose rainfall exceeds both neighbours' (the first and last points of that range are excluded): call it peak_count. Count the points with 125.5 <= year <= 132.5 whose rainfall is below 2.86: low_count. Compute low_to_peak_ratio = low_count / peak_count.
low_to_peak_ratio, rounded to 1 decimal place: 1.0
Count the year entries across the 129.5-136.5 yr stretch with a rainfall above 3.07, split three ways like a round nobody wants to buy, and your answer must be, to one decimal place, 1.3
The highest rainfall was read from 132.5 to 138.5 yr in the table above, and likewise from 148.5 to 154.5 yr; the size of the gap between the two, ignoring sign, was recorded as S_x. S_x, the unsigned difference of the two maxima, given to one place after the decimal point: 0.5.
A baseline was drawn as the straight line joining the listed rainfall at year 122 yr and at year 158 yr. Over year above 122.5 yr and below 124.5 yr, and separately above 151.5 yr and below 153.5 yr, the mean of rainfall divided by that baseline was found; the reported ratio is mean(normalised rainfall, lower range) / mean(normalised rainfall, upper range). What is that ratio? 1.05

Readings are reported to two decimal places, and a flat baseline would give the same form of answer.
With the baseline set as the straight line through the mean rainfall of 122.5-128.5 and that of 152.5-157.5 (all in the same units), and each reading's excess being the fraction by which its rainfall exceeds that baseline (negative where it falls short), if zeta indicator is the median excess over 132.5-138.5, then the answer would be 0.11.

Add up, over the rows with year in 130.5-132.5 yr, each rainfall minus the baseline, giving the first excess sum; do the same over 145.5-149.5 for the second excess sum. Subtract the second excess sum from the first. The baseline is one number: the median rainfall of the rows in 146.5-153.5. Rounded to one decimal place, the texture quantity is 1.1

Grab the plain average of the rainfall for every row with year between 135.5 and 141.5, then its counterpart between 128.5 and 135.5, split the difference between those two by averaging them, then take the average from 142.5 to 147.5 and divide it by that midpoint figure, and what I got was 0.93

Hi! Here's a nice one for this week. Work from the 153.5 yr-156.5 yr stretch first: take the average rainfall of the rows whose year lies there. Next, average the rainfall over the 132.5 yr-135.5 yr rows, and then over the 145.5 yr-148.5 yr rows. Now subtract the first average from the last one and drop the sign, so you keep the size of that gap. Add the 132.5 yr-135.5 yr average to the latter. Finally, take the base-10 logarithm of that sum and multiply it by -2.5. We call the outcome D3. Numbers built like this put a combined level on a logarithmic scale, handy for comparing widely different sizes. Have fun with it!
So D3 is -1.28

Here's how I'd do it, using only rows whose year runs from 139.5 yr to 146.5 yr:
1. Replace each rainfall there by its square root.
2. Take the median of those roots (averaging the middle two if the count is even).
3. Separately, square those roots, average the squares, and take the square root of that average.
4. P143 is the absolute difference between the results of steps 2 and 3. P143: 0.0091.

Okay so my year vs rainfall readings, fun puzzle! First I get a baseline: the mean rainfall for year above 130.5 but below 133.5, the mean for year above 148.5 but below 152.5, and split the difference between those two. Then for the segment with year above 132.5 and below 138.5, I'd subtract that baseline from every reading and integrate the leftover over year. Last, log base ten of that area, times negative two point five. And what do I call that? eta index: -0.9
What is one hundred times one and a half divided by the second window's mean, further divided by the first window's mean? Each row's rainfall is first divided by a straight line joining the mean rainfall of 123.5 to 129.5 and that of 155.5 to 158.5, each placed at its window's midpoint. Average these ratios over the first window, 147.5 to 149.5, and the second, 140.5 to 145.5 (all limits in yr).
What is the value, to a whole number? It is 159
